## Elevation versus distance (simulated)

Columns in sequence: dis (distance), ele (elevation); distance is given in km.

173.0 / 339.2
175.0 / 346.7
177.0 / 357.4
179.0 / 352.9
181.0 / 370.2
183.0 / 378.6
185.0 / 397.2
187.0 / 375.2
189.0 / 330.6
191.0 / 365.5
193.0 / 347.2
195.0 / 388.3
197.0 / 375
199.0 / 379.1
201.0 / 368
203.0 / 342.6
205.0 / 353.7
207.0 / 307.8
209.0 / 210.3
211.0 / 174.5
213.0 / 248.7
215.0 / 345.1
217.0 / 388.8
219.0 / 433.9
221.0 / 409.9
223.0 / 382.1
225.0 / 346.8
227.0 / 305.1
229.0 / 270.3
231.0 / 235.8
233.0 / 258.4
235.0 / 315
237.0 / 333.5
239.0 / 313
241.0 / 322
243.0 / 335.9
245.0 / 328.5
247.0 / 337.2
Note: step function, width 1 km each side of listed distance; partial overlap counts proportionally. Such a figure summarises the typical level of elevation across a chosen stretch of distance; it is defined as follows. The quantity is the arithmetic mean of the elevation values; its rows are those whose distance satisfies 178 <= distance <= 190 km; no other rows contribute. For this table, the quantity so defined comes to 367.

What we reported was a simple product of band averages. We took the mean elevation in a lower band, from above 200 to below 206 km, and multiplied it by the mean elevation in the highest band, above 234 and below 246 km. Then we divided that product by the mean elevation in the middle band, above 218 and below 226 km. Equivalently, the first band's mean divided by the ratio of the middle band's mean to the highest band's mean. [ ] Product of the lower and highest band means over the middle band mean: 293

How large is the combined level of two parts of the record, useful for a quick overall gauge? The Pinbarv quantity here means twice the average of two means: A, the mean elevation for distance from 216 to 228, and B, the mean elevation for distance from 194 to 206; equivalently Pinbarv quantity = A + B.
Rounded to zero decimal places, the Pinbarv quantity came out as 746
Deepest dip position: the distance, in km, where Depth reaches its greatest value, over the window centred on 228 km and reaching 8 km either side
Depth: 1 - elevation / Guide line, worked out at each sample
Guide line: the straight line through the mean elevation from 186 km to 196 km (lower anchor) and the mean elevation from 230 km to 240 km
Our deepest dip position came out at 231.0 km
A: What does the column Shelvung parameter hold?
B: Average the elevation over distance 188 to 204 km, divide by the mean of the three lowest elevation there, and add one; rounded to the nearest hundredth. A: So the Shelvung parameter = 2.06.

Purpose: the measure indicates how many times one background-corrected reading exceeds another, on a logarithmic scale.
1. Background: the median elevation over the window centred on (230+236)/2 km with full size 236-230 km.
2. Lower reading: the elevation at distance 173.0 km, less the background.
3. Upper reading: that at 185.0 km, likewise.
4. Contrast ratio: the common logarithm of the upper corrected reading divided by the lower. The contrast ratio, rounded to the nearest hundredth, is 0.23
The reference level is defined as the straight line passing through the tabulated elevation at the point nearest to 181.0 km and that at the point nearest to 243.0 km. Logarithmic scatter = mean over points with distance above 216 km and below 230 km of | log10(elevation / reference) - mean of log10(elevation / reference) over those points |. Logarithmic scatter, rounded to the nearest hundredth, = 0.06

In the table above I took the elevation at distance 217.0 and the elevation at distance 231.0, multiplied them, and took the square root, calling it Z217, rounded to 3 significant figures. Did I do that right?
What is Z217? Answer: 303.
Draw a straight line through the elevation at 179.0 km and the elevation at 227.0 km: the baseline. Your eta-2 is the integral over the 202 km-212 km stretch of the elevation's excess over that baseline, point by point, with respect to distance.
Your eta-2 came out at -472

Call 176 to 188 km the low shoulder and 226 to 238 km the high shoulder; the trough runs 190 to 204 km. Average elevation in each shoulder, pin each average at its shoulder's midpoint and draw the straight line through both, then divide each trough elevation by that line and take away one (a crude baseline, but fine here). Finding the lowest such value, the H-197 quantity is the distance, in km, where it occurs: 193.0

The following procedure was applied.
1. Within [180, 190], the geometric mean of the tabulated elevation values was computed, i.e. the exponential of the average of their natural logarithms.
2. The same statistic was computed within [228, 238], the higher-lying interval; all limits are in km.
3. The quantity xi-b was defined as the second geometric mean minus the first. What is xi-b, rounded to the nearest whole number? -89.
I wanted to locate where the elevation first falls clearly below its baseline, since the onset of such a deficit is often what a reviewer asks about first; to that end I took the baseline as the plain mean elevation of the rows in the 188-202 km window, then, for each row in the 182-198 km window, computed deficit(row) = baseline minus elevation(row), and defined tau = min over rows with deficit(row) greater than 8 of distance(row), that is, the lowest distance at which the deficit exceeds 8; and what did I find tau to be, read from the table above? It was 189.0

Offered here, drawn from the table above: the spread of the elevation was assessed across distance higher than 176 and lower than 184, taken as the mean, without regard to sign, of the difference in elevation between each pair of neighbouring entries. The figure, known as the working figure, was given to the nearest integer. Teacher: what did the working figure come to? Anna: 10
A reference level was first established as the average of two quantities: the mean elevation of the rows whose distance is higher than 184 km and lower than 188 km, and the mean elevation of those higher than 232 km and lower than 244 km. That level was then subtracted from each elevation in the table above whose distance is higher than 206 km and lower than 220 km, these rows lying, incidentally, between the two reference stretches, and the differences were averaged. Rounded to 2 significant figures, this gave -48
